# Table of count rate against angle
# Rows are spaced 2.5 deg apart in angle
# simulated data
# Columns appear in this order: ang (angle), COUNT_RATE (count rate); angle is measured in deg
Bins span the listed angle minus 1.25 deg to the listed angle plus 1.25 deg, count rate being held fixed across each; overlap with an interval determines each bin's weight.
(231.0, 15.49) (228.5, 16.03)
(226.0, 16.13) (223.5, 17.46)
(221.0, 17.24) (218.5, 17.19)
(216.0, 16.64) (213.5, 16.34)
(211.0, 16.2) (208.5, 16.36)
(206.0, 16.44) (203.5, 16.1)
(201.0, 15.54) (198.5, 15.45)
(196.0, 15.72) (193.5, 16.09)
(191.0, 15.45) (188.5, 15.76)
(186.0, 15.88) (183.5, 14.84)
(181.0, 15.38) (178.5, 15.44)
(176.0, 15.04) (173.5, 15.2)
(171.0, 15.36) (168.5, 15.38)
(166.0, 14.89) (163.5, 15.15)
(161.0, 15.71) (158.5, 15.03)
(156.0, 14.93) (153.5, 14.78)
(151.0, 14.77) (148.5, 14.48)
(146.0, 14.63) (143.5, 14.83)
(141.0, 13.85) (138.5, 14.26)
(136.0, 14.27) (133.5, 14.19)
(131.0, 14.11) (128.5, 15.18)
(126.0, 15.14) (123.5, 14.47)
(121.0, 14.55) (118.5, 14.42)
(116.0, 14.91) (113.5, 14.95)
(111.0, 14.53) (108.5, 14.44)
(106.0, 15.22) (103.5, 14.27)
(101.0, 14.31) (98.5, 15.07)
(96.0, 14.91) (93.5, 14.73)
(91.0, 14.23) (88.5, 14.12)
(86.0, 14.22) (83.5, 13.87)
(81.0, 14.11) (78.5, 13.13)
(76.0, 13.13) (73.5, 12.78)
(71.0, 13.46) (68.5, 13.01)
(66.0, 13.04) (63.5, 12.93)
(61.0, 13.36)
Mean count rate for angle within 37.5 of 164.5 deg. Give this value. 15.05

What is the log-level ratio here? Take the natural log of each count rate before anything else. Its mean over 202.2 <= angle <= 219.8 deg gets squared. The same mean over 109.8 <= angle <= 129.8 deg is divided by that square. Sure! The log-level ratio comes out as 0.343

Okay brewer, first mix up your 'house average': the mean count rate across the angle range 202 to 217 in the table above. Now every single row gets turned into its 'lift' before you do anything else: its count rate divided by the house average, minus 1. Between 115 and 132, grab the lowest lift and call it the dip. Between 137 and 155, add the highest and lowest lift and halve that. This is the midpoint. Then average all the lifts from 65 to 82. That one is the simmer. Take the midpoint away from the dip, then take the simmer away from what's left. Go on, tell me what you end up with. 0.18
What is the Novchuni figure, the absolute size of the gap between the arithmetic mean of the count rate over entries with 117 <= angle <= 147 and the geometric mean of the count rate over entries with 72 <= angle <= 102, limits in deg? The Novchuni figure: 0.46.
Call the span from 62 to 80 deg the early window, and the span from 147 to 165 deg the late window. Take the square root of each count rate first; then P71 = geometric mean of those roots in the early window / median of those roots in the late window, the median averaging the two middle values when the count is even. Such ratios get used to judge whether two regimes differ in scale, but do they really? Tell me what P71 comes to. 0.94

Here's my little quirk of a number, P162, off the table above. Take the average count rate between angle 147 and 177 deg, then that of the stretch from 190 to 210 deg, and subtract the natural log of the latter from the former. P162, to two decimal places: 12.29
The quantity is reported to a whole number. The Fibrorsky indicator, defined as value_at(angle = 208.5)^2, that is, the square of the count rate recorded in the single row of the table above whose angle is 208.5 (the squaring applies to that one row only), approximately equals 268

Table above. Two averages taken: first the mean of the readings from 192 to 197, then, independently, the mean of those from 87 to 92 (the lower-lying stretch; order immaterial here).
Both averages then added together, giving 30.1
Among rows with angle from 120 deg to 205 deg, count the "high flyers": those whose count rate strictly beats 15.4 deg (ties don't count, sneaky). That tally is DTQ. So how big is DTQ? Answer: 10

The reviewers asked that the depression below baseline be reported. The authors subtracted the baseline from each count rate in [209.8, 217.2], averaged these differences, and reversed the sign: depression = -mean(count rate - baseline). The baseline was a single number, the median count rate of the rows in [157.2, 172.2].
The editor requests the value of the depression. -1.1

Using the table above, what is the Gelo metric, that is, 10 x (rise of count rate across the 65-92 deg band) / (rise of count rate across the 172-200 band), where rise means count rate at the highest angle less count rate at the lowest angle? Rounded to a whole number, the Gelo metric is 48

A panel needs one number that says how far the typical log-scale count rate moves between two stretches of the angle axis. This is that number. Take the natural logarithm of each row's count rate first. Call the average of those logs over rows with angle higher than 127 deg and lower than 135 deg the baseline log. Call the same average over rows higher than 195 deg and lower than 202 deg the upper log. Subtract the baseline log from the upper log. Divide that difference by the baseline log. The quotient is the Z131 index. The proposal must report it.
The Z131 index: 0.027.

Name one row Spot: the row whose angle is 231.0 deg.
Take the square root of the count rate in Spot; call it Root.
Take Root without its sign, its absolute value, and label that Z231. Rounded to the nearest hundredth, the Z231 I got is 3.94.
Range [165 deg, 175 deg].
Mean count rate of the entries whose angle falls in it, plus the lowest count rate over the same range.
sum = 30.1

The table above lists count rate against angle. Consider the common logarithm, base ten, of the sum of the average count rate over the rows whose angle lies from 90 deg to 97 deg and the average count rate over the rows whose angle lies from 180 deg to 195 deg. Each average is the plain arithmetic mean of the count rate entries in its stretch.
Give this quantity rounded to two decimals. 1.48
